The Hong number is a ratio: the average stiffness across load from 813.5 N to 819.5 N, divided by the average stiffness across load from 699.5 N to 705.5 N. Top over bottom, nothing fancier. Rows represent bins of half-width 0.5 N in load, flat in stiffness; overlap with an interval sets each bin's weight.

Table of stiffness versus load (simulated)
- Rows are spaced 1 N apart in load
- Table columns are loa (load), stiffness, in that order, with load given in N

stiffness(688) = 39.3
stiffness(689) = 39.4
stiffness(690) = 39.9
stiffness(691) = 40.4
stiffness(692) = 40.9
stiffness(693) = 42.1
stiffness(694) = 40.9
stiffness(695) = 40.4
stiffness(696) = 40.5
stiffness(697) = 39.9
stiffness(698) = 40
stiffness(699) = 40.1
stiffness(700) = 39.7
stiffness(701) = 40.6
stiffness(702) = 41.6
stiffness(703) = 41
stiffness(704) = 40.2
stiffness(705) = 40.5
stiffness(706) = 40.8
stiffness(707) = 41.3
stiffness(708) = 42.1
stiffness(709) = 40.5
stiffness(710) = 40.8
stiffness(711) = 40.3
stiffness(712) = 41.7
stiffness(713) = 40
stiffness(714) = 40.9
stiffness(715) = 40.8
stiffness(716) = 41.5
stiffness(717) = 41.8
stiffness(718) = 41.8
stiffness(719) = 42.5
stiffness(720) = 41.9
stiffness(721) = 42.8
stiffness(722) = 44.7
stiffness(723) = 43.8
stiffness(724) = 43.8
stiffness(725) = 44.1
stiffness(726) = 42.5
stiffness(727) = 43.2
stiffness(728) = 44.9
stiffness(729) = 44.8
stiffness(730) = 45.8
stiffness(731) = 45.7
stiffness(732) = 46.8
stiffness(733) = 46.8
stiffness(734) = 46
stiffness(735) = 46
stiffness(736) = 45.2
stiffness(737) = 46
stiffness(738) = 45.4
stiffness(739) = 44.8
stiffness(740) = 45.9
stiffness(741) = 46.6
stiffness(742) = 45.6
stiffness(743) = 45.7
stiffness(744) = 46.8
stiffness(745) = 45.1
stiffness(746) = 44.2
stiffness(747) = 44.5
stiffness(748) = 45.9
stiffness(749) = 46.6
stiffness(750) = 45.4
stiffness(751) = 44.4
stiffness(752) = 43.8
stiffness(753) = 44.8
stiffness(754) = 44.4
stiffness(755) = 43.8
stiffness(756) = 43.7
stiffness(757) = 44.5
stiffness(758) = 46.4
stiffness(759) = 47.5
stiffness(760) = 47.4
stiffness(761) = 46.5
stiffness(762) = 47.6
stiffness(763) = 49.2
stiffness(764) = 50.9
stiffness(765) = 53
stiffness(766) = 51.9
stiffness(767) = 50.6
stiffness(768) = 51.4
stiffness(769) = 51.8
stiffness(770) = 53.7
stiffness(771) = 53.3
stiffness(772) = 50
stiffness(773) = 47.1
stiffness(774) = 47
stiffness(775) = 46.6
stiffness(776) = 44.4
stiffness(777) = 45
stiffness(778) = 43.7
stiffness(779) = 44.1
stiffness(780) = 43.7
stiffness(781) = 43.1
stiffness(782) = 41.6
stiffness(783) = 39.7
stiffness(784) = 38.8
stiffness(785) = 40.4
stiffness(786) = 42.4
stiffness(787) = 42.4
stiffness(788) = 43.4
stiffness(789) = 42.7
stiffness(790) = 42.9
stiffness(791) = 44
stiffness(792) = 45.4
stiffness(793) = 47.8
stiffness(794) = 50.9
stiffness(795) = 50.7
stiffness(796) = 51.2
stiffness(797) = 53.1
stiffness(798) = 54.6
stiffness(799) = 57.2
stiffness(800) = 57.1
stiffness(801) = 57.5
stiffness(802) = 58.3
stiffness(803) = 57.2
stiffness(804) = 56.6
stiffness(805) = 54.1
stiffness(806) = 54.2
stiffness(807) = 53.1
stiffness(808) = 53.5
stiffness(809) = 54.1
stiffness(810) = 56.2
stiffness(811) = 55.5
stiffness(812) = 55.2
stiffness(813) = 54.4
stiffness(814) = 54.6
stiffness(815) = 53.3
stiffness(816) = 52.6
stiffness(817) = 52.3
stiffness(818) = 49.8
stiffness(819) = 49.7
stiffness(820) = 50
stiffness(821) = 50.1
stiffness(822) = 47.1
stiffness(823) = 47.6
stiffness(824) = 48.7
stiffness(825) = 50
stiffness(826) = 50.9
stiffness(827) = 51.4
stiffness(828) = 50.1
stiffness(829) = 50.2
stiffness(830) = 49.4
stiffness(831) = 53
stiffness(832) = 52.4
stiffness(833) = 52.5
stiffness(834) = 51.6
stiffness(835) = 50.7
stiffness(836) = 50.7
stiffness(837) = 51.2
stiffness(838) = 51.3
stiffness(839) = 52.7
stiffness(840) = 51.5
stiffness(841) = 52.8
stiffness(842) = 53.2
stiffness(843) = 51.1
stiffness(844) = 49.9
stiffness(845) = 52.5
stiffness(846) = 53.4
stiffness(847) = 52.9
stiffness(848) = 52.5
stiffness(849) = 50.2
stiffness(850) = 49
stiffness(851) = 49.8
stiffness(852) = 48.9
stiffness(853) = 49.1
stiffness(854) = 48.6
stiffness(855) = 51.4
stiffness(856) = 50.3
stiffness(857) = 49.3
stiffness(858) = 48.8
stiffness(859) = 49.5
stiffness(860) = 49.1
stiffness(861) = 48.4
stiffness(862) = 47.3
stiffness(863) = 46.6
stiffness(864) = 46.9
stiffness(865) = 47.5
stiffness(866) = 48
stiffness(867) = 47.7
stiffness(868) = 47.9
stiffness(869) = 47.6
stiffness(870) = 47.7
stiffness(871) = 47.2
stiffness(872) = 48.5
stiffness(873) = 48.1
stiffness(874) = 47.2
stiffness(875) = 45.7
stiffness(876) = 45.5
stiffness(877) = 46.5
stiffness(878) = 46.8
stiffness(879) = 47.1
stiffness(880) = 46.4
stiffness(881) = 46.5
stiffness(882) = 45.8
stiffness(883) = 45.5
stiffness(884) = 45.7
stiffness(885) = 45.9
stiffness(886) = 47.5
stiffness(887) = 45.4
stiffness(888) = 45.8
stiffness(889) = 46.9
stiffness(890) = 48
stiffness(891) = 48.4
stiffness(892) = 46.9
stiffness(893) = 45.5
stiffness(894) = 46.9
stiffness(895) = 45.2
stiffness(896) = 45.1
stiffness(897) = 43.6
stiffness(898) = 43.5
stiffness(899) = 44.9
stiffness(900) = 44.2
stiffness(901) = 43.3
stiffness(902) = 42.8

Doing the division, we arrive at 1.28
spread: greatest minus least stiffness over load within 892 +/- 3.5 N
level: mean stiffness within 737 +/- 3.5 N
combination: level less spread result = 42.4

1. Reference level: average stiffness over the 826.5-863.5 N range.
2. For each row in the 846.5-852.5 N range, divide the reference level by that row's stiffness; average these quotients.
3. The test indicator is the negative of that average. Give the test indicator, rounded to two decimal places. -1.00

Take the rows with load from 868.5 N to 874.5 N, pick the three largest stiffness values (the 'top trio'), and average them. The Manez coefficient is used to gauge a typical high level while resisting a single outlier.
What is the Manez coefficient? 48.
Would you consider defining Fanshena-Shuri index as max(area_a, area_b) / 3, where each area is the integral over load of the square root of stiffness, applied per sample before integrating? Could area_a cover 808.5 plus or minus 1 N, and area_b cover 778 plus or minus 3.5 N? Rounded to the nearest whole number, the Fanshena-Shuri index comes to 16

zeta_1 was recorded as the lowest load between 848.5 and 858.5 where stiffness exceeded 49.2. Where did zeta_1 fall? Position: 849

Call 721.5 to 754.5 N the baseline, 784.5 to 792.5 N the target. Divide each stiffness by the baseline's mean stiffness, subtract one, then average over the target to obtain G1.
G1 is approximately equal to -0.049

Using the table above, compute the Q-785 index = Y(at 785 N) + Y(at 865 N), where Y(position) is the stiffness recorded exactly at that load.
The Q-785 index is 88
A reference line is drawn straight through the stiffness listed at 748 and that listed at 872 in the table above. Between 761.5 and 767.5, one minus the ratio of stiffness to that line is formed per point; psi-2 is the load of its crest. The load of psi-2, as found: 762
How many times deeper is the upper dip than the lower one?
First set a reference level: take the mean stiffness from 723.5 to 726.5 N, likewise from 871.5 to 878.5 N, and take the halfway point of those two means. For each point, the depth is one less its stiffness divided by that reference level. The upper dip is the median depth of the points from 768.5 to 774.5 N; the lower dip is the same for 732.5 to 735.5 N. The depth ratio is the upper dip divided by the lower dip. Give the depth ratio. 7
